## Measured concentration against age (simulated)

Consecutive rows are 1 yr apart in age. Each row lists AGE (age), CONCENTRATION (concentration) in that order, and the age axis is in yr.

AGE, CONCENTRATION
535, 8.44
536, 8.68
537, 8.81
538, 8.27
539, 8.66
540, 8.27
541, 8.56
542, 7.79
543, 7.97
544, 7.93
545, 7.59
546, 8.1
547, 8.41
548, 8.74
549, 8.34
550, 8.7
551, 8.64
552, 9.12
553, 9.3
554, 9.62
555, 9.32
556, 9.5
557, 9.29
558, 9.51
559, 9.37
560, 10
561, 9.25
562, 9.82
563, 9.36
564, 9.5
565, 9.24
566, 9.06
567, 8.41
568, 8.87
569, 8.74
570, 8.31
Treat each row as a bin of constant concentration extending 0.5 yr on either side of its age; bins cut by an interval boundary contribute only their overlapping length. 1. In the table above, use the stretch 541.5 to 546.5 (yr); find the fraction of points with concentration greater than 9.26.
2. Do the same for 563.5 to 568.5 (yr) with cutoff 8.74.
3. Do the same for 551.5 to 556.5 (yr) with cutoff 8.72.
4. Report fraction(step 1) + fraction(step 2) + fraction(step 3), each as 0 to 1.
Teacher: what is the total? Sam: 1.8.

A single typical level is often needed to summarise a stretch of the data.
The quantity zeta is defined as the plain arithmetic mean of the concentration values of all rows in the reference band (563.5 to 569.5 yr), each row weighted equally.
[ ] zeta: 8.97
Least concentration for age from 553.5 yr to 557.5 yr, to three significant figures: 9.29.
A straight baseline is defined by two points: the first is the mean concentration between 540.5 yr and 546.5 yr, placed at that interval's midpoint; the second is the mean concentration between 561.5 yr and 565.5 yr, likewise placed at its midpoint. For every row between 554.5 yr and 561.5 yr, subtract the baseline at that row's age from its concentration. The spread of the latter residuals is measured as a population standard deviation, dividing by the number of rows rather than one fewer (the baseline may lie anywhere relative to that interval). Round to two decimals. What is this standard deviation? 0.25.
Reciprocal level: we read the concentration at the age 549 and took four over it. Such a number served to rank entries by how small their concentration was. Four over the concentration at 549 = 0.480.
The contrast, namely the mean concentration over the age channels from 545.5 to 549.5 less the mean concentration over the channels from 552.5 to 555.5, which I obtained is -1.0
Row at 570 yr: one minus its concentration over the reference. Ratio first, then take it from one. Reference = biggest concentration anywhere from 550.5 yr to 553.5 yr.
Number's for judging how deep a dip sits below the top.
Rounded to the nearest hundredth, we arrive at 0.11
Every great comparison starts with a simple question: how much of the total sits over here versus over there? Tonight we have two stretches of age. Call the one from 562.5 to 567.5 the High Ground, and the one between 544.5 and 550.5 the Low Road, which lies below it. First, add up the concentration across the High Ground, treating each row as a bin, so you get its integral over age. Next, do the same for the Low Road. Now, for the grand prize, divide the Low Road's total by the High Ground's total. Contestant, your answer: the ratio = 1.09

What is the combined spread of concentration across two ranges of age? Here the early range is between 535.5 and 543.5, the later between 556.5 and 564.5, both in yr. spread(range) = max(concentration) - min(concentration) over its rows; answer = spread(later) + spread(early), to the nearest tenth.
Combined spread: 1.8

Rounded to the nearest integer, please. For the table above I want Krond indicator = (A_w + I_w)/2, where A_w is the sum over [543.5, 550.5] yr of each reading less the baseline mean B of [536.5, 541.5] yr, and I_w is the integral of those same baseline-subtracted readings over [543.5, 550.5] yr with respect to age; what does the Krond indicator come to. -2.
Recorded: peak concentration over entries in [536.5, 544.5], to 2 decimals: 8.81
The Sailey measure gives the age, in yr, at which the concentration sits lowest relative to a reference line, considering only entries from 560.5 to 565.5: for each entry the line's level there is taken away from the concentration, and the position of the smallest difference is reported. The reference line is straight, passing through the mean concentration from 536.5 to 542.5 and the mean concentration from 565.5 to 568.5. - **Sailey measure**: 565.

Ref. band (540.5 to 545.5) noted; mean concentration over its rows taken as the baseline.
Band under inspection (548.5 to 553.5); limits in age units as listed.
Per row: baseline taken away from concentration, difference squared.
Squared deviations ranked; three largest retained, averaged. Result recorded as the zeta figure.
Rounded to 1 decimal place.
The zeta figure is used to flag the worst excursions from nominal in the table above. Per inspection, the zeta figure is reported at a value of 1.2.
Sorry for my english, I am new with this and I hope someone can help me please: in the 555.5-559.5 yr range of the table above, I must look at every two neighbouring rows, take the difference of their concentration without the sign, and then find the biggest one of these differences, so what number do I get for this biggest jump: 0.22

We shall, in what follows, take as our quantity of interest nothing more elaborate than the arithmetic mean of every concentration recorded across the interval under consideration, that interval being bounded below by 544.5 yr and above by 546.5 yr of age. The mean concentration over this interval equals 7.8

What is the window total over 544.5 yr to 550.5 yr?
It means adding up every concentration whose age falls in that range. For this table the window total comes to 50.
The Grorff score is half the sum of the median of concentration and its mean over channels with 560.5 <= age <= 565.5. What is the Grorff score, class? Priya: 9.4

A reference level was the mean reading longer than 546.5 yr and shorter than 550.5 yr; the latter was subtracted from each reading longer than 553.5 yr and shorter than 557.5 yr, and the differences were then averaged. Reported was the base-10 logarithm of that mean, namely -0.1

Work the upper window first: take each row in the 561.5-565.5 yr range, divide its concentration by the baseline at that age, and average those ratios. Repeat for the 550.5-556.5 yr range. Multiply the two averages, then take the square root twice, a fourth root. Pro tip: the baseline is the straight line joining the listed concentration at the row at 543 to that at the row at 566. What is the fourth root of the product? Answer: 1.04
